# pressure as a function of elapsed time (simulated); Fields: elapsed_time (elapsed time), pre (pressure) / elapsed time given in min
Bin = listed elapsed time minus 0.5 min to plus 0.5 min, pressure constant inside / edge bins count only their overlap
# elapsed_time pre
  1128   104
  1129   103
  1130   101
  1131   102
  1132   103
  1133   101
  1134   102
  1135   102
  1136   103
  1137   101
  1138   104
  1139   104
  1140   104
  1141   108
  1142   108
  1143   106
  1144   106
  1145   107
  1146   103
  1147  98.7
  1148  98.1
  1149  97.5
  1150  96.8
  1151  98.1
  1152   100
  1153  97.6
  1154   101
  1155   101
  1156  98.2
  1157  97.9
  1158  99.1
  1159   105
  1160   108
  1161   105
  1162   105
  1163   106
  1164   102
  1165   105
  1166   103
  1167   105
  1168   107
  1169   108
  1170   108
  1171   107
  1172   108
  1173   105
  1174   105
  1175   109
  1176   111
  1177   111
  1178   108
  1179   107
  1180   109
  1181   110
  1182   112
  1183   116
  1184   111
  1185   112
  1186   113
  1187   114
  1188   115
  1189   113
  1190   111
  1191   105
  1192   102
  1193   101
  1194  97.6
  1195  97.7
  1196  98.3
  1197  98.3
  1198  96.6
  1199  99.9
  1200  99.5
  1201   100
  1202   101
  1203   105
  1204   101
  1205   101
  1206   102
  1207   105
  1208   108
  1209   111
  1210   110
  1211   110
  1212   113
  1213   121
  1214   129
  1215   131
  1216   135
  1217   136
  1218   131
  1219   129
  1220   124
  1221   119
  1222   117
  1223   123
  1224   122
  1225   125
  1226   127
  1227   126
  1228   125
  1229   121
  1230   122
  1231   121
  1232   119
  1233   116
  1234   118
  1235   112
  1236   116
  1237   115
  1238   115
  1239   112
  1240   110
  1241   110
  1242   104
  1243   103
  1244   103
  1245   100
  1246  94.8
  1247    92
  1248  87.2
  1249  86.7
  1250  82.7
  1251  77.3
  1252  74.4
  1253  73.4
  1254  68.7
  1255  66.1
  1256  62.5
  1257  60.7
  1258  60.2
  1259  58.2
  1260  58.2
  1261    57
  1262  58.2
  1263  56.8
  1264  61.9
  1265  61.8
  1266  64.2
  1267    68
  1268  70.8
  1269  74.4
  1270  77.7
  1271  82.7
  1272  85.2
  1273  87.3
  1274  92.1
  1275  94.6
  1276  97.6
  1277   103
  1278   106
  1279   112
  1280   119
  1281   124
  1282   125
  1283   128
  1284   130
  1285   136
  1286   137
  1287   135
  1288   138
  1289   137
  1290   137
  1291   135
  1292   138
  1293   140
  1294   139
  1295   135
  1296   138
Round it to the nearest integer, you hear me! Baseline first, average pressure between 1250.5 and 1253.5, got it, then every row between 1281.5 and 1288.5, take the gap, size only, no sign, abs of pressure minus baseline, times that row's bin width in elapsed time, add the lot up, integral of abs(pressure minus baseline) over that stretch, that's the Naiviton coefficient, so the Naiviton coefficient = 404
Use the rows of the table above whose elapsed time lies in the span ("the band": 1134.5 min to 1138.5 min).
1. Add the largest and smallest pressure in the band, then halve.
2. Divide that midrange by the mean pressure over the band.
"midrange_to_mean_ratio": 1.000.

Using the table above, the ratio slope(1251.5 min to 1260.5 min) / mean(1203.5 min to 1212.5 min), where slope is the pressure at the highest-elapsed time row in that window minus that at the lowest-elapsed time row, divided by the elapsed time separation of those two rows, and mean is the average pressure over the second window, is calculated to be -0.02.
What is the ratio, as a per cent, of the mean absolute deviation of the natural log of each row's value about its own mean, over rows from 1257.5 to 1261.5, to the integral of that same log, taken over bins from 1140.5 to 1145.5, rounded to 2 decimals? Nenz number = 0.07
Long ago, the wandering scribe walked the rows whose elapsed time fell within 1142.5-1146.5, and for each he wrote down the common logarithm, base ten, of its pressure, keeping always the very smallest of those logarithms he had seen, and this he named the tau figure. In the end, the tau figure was 2.01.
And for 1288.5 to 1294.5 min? 2.13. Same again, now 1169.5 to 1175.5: 2.02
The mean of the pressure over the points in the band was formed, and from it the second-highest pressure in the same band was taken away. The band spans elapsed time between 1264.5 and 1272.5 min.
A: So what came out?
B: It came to -9.6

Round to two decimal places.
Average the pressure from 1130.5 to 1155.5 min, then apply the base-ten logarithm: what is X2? 2.01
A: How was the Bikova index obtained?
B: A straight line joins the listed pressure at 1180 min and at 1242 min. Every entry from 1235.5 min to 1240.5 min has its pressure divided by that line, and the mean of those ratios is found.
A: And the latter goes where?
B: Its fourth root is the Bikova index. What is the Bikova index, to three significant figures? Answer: 1.02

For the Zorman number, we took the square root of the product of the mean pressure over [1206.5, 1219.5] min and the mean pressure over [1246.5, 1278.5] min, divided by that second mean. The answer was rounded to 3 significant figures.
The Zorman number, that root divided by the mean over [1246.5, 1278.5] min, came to 1.27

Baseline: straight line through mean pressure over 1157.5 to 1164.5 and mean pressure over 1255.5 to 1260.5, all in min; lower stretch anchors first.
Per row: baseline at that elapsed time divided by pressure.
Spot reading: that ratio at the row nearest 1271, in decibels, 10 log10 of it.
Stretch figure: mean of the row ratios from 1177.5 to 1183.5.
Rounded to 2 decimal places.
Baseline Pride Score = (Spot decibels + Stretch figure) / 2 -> -0.49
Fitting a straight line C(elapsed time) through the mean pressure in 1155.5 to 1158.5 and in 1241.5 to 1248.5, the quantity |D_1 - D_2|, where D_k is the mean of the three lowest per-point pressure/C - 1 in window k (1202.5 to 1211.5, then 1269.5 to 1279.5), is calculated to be 0.19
